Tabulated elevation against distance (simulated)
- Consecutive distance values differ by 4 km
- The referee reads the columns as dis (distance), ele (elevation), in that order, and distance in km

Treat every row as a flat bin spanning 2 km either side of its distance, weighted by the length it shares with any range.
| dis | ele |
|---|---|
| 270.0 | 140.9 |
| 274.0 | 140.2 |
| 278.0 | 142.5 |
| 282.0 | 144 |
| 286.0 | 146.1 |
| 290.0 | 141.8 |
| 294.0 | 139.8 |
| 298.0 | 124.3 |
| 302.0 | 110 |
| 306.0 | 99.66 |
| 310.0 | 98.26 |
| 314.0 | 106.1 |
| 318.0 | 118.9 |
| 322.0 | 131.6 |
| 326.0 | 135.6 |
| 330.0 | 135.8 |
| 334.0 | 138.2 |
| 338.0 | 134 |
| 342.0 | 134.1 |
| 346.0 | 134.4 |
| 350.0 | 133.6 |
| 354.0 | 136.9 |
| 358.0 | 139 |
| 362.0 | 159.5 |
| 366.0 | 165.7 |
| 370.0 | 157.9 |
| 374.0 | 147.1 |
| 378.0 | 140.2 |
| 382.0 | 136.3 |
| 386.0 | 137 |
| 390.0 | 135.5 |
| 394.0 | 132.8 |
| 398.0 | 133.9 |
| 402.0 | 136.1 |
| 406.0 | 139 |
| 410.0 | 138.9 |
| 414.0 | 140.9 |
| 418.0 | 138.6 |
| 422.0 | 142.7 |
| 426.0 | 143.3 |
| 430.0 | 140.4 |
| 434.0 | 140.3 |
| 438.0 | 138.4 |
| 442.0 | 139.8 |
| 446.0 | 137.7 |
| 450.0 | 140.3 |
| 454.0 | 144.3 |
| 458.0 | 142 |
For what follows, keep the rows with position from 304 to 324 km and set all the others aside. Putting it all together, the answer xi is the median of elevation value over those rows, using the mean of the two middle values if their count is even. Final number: 106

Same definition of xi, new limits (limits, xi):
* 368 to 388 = 140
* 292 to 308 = 117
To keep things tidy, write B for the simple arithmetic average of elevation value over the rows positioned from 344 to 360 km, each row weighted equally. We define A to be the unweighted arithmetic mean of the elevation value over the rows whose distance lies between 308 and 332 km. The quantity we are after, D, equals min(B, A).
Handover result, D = 121.0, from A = 121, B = 136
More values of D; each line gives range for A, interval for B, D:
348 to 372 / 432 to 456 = 140.1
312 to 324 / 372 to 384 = 118.9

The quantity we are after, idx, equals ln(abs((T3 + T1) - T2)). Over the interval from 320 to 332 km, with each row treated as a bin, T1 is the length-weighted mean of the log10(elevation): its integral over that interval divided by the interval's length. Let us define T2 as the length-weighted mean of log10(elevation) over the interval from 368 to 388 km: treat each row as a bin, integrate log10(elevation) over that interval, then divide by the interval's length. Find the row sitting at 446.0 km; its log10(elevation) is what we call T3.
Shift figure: 0.747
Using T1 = 2.13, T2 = 2.16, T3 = 2.139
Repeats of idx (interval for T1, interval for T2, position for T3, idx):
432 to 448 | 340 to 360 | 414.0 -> 0.770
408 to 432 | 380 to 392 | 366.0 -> 0.804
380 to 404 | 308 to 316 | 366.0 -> 0.851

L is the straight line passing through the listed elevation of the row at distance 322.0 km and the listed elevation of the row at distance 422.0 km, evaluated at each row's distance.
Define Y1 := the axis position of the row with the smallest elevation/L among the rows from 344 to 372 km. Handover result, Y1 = 350.0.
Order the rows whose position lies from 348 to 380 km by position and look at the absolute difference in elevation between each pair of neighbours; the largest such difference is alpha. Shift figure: 20.5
